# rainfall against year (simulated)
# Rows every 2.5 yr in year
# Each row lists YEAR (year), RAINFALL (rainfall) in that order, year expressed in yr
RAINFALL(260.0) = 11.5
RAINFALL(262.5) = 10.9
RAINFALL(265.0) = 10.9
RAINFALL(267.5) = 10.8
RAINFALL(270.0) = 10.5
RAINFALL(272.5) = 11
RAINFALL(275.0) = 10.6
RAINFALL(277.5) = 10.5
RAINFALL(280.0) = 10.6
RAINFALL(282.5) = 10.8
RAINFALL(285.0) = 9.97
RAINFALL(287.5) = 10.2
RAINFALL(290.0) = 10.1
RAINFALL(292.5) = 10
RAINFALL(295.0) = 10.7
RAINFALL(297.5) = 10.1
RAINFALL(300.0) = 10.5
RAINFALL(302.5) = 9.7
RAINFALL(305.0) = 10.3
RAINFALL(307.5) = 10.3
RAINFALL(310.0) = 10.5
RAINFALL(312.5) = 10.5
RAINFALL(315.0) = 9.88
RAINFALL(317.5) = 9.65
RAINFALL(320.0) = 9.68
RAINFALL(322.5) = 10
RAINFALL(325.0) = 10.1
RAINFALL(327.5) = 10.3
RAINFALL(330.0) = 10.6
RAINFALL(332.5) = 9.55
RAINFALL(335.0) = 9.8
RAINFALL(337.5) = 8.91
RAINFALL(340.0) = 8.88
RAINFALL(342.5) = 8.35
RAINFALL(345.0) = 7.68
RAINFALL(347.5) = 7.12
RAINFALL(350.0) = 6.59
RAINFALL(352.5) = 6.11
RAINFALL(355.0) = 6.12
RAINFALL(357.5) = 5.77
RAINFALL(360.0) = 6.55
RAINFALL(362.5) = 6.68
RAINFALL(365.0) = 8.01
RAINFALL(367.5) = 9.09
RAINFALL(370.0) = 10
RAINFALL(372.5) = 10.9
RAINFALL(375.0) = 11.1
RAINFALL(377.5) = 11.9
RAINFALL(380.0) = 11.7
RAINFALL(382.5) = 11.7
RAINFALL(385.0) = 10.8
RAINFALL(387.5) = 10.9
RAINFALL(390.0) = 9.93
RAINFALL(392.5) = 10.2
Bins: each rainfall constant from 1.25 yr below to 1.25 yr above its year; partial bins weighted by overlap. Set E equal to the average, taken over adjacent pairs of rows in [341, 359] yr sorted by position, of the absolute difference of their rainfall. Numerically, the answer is 0.43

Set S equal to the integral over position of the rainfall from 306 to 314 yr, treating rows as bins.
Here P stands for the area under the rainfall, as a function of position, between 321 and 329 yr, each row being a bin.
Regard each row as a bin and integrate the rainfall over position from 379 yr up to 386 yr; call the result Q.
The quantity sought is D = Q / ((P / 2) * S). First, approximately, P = 81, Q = 80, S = 83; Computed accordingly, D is 0.024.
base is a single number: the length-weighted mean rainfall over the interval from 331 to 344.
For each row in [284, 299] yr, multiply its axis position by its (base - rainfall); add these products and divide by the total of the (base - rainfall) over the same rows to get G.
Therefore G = 291.6 yr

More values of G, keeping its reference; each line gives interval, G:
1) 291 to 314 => 302.9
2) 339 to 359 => 351.7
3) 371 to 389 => 379.9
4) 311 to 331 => 322.0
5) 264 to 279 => 271.0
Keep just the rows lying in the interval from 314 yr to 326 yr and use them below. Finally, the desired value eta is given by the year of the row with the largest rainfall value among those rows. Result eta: 325.0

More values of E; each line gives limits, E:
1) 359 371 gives 0.86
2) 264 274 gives 0.30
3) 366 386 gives 0.56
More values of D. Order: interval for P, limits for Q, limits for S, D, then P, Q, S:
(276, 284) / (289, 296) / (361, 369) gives 0.027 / 85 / 72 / 64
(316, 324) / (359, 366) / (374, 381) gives 0.016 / 78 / 49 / 81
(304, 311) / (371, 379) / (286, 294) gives 0.031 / 73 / 90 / 81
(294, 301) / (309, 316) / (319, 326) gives 0.028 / 73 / 72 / 70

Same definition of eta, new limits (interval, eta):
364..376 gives 375.0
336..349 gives 337.5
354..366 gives 365.0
